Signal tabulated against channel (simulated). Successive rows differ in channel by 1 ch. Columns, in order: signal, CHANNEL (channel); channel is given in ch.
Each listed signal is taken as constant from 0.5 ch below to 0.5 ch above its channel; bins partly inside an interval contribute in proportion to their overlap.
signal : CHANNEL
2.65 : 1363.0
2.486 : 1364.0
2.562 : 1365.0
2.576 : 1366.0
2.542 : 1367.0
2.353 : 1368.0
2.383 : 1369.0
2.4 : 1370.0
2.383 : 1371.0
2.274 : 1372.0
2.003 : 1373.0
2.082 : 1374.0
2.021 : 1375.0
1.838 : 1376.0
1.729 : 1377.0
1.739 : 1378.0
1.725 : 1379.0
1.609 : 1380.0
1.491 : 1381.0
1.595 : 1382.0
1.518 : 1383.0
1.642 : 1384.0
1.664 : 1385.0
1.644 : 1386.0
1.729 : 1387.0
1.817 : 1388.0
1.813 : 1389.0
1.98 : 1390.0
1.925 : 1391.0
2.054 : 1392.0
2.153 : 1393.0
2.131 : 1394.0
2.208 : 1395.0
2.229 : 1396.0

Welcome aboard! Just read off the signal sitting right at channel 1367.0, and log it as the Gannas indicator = 2.542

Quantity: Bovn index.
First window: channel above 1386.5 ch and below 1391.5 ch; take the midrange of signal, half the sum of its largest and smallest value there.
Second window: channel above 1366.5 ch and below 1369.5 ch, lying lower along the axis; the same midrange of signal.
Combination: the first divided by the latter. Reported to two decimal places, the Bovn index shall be 0.76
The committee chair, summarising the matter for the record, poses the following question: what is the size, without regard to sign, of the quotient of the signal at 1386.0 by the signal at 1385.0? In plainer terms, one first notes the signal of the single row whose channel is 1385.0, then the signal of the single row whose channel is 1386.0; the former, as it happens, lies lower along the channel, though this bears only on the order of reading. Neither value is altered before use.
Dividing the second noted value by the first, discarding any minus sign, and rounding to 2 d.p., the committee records 0.99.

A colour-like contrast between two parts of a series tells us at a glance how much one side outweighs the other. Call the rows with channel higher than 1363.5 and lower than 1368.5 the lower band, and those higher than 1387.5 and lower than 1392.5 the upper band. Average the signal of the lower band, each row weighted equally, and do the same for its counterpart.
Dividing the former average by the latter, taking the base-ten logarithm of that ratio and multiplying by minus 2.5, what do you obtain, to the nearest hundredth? -0.29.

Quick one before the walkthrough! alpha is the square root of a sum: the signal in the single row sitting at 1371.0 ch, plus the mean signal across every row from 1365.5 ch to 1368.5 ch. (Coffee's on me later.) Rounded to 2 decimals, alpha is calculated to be 2.21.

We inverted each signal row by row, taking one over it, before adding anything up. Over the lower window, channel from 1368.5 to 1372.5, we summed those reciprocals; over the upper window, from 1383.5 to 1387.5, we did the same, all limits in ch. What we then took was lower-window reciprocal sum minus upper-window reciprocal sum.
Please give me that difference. -0.7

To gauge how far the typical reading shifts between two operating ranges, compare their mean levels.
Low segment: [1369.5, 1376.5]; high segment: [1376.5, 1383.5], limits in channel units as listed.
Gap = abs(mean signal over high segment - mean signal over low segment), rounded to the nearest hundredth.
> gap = 0.51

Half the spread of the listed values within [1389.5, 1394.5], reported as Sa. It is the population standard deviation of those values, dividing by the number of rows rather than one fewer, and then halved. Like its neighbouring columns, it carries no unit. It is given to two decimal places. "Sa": 0.04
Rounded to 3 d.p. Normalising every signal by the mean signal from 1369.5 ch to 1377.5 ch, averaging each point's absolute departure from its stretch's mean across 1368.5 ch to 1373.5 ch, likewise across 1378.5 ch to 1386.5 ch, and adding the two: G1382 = 0.085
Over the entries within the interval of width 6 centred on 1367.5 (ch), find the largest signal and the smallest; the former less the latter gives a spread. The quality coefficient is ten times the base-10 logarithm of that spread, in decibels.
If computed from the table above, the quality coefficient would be -6.5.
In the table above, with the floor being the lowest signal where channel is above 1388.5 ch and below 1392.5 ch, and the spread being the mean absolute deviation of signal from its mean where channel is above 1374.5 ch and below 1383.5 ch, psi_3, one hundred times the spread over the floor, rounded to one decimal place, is 7.0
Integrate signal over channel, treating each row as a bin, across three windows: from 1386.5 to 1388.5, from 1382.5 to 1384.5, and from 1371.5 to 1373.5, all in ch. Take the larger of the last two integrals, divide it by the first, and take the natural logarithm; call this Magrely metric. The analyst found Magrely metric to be 0.19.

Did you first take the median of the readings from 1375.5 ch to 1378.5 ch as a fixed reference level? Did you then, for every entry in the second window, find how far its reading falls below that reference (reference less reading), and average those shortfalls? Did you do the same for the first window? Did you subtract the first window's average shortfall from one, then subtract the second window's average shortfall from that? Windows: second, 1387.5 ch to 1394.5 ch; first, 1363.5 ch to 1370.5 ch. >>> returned 1.98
